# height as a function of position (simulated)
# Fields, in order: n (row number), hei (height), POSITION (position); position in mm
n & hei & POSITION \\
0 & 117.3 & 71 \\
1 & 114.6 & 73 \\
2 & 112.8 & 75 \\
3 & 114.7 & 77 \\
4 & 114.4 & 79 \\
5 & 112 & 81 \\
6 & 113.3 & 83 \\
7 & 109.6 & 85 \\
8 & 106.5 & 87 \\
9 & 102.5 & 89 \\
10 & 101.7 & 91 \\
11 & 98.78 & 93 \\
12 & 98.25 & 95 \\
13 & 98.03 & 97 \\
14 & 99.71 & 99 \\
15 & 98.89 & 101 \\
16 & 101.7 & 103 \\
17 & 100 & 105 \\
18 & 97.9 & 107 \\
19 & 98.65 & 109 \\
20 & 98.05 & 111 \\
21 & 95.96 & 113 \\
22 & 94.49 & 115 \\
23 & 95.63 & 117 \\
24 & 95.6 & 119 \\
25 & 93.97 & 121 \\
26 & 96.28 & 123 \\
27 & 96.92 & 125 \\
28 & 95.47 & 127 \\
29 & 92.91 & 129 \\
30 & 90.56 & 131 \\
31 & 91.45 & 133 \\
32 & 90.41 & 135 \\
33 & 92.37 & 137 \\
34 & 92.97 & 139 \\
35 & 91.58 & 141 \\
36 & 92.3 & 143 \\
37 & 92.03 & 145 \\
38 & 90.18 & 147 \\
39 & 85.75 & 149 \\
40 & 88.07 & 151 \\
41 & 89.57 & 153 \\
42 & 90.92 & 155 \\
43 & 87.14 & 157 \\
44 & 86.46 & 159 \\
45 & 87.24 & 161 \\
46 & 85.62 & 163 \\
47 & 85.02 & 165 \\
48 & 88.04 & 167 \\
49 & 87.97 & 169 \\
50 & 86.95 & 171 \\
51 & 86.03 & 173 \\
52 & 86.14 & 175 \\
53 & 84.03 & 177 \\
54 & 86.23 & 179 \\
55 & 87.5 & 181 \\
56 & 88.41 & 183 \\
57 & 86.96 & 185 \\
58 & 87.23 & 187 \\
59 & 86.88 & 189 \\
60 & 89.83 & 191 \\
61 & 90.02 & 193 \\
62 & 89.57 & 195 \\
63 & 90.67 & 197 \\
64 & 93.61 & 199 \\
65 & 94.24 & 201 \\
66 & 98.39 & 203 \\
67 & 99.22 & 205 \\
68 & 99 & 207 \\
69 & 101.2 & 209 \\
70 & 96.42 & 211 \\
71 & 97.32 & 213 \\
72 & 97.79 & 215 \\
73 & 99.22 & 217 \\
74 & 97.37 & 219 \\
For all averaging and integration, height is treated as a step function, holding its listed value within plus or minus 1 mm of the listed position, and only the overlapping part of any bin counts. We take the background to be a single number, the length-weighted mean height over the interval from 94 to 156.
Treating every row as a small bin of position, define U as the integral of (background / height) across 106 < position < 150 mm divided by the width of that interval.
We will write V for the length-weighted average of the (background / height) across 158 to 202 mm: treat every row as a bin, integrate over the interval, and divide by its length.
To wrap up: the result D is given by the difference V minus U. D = 0.07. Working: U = 1.01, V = 1.07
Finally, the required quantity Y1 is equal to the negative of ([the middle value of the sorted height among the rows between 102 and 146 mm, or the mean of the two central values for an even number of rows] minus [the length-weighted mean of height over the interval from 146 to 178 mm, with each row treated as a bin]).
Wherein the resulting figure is -8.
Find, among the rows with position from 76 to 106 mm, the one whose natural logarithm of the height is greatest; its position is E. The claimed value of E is 77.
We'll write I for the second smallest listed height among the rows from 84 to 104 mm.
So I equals 98.25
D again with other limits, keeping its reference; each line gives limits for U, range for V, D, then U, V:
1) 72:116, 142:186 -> 0.16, 0.91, 1.08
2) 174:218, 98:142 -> -0.04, 1.03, 0.99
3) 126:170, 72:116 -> -0.14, 1.05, 0.91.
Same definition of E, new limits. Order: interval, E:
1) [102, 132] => 103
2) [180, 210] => 209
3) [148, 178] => 155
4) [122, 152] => 125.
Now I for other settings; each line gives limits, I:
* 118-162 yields 86.46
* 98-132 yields 92.91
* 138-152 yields 88.07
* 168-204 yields 86.03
